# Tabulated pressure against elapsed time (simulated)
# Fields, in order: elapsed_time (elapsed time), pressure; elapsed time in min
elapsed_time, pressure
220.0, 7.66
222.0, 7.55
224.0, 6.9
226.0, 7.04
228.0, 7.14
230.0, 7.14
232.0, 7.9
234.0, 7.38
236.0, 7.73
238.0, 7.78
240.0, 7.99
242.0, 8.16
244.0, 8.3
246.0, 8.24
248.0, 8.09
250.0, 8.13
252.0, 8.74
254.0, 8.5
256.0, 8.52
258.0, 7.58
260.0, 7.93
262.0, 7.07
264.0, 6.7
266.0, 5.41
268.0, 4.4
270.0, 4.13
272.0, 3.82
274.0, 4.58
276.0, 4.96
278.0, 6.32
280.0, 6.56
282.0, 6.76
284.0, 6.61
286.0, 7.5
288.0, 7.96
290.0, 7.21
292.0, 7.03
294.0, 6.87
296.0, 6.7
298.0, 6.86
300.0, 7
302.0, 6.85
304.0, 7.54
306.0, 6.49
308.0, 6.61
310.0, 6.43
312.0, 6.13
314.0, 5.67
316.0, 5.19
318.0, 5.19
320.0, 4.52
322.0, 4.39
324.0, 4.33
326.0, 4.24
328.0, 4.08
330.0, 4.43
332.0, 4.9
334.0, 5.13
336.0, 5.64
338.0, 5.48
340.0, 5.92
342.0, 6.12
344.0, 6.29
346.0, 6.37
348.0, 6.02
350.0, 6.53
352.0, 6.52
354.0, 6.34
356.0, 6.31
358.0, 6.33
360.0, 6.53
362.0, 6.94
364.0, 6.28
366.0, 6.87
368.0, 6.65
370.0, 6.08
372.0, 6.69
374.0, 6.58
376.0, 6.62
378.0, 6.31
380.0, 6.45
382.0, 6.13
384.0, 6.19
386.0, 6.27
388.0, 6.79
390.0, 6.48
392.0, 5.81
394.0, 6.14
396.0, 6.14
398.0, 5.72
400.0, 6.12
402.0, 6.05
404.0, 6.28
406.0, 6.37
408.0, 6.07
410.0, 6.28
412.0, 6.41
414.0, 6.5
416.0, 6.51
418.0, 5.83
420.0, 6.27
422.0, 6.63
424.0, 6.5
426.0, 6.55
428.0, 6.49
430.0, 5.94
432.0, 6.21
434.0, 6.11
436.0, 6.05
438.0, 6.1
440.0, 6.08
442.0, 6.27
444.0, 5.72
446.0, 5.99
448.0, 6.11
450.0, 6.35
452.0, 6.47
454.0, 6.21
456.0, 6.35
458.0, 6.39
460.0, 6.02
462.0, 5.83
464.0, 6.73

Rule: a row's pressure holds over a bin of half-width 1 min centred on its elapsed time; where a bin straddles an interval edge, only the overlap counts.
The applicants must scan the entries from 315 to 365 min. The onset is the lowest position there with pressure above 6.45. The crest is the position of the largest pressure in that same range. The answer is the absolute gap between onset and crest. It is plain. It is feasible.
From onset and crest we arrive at 12 min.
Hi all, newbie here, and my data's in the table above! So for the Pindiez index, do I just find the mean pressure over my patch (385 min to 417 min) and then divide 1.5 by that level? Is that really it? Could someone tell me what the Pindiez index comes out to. 0.240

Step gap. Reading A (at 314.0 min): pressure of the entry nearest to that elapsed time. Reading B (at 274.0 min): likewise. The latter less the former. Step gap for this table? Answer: -1.1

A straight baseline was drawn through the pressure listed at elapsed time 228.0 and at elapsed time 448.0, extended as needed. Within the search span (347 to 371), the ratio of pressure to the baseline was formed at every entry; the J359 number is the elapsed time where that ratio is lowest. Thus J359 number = 348.0 min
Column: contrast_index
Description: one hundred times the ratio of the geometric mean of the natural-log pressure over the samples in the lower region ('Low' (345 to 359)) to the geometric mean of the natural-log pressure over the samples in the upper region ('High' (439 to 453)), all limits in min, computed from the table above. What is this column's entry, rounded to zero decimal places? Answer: 102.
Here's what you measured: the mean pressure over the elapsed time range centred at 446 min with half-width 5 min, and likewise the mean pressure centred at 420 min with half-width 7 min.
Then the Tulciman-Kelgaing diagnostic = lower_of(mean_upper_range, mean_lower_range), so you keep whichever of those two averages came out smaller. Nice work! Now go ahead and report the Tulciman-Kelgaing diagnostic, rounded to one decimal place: 6.1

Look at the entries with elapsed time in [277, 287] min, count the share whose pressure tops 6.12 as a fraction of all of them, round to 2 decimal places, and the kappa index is 1.00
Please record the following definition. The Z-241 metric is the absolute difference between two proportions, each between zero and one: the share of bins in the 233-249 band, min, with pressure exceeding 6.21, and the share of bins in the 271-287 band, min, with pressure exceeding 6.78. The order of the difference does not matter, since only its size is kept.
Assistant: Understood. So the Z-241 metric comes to 0.9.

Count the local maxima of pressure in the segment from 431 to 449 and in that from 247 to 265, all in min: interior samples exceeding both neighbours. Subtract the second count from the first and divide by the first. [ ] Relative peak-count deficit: -0.50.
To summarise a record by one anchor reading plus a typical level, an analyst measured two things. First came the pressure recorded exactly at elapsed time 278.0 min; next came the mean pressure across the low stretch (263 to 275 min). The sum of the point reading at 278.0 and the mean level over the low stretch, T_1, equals 11.2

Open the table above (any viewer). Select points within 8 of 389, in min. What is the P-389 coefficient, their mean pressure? 6.2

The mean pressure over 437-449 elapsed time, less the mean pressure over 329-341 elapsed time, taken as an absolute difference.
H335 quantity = 0.8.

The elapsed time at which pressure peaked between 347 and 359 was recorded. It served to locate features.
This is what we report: 350.0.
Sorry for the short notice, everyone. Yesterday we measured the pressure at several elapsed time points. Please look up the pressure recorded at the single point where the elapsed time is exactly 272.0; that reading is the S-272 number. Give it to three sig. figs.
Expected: 3.82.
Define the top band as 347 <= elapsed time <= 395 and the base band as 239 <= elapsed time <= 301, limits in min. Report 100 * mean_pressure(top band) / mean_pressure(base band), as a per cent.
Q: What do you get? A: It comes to 93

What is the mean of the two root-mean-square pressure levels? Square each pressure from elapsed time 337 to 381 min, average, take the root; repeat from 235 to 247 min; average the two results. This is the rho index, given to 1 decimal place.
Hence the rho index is 7.2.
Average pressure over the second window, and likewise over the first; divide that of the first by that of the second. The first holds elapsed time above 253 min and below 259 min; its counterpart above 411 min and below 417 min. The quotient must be 1.27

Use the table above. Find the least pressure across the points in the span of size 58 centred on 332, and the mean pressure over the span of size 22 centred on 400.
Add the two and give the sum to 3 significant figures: 10.2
